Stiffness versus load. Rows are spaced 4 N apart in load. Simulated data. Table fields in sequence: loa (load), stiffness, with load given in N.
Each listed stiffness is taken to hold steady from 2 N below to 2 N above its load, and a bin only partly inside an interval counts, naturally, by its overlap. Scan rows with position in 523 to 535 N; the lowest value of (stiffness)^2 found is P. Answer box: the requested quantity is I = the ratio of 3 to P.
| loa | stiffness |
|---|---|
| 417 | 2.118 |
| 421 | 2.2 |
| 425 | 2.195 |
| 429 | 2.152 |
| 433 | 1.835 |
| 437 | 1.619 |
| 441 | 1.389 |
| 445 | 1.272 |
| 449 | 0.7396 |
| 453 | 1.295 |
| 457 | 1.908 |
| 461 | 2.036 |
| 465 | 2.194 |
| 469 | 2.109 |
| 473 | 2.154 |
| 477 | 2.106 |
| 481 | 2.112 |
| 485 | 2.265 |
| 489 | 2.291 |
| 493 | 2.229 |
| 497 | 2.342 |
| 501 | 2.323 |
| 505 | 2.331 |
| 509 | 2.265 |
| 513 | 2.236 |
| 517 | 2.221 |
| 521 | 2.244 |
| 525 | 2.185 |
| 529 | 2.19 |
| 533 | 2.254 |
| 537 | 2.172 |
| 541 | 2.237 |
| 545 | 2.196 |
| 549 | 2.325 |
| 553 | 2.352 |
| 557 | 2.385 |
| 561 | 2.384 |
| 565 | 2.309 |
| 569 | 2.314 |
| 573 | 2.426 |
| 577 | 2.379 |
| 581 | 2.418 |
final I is 0.63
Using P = 4.77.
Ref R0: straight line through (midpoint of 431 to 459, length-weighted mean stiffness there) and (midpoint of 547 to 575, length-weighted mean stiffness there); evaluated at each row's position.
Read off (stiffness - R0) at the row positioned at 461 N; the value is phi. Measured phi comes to 0.47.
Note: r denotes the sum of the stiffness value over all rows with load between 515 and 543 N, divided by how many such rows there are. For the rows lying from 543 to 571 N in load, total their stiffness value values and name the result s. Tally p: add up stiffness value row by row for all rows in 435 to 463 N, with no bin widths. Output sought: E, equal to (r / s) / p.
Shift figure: 0.0133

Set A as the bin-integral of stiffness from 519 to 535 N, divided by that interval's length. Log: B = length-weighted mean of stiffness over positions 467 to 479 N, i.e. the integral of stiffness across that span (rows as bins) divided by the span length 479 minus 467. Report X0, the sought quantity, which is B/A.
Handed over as 0.96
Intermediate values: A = 2.22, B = 2.12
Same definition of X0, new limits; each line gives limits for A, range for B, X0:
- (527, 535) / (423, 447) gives 0.78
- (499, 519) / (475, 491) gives 0.96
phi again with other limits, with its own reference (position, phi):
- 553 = 0.06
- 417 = 0.90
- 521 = 0.20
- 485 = 0.51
